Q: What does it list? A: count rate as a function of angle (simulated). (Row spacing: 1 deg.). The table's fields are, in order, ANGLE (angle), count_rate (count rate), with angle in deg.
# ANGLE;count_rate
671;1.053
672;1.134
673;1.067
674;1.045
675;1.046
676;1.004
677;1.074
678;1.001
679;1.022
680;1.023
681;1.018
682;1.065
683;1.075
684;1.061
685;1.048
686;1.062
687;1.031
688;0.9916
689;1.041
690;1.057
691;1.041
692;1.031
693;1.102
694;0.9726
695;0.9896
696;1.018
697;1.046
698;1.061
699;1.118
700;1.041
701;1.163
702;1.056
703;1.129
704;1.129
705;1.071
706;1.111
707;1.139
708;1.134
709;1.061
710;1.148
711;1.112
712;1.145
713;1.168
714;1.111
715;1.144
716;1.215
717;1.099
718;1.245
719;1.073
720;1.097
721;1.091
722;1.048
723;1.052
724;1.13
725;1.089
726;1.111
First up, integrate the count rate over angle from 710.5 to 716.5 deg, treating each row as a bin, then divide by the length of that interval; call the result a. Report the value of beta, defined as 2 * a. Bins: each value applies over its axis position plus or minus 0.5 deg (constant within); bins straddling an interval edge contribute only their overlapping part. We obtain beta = 2.30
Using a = 1.15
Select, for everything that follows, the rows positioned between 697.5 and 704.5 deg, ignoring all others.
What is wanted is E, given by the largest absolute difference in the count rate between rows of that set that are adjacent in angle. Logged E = 0.12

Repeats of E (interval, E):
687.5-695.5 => 0.13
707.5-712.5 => 0.09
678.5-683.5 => 0.05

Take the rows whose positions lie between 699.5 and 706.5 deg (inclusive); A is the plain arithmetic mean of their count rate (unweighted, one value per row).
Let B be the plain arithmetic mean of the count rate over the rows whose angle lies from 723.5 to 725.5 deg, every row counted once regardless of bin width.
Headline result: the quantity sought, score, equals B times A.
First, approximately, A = 1.10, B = 1.11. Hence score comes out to 1.220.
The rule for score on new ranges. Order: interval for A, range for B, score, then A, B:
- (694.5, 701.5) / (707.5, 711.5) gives 1.183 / 1.06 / 1.11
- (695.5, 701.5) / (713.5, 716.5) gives 1.243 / 1.07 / 1.16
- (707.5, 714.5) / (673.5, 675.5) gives 1.177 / 1.13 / 1.05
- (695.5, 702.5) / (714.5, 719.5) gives 1.238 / 1.07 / 1.16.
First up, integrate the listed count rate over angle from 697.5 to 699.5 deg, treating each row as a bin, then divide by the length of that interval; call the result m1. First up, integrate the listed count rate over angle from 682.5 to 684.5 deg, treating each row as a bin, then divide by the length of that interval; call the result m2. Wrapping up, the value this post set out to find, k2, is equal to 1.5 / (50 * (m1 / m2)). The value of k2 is 0.0294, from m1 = 1.09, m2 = 1.068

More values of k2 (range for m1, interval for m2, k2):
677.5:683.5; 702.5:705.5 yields 0.0322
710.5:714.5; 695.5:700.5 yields 0.0280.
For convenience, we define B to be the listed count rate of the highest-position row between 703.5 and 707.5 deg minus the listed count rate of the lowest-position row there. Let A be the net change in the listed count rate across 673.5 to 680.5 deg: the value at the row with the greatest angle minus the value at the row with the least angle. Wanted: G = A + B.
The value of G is -0.01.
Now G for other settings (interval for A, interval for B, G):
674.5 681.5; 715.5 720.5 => -0.15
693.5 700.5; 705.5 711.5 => 0.07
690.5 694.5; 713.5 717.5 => -0.08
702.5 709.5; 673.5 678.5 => -0.11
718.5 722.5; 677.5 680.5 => 0.00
